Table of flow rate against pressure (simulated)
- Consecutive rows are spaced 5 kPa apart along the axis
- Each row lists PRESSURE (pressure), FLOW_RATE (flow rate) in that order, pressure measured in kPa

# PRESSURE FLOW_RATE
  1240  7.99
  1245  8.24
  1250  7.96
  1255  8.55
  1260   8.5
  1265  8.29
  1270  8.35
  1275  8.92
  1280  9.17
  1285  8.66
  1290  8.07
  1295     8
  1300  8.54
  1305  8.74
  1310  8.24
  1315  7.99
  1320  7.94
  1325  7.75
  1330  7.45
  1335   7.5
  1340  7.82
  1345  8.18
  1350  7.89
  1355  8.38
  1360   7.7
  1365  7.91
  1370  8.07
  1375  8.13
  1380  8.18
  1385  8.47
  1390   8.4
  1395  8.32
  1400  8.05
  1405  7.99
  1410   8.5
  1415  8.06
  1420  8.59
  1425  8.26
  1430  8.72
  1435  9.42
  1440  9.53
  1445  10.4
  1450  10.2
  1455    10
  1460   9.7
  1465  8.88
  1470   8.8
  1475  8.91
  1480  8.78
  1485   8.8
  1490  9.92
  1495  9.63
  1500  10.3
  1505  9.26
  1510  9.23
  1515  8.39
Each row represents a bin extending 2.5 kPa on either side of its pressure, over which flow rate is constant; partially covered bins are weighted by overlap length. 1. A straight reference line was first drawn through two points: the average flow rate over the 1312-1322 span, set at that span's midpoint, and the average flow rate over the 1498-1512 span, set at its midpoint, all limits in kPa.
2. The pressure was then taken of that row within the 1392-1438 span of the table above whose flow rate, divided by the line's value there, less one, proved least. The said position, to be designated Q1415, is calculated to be 1415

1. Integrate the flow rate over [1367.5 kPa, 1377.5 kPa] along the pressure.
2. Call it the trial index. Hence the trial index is 81.0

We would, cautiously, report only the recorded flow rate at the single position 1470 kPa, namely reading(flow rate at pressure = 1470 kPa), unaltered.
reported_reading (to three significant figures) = 8.80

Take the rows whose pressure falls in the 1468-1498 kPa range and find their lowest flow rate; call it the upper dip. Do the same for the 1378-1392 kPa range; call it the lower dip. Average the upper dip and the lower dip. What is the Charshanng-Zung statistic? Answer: 8.48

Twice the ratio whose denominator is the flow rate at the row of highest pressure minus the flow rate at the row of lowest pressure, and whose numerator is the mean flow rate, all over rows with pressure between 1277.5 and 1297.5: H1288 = -14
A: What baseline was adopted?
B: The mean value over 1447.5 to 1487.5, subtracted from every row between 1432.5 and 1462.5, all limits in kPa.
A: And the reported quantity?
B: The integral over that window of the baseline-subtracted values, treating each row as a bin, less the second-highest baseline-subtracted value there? 18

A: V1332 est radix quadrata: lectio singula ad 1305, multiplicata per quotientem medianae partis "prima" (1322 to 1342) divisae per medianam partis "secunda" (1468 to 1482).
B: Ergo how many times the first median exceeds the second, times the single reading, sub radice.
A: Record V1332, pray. 2.75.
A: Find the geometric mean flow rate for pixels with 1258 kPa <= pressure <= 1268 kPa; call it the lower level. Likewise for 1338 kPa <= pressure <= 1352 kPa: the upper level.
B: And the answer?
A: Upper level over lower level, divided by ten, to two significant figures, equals 0.095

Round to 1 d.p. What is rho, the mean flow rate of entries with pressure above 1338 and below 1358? 8.1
